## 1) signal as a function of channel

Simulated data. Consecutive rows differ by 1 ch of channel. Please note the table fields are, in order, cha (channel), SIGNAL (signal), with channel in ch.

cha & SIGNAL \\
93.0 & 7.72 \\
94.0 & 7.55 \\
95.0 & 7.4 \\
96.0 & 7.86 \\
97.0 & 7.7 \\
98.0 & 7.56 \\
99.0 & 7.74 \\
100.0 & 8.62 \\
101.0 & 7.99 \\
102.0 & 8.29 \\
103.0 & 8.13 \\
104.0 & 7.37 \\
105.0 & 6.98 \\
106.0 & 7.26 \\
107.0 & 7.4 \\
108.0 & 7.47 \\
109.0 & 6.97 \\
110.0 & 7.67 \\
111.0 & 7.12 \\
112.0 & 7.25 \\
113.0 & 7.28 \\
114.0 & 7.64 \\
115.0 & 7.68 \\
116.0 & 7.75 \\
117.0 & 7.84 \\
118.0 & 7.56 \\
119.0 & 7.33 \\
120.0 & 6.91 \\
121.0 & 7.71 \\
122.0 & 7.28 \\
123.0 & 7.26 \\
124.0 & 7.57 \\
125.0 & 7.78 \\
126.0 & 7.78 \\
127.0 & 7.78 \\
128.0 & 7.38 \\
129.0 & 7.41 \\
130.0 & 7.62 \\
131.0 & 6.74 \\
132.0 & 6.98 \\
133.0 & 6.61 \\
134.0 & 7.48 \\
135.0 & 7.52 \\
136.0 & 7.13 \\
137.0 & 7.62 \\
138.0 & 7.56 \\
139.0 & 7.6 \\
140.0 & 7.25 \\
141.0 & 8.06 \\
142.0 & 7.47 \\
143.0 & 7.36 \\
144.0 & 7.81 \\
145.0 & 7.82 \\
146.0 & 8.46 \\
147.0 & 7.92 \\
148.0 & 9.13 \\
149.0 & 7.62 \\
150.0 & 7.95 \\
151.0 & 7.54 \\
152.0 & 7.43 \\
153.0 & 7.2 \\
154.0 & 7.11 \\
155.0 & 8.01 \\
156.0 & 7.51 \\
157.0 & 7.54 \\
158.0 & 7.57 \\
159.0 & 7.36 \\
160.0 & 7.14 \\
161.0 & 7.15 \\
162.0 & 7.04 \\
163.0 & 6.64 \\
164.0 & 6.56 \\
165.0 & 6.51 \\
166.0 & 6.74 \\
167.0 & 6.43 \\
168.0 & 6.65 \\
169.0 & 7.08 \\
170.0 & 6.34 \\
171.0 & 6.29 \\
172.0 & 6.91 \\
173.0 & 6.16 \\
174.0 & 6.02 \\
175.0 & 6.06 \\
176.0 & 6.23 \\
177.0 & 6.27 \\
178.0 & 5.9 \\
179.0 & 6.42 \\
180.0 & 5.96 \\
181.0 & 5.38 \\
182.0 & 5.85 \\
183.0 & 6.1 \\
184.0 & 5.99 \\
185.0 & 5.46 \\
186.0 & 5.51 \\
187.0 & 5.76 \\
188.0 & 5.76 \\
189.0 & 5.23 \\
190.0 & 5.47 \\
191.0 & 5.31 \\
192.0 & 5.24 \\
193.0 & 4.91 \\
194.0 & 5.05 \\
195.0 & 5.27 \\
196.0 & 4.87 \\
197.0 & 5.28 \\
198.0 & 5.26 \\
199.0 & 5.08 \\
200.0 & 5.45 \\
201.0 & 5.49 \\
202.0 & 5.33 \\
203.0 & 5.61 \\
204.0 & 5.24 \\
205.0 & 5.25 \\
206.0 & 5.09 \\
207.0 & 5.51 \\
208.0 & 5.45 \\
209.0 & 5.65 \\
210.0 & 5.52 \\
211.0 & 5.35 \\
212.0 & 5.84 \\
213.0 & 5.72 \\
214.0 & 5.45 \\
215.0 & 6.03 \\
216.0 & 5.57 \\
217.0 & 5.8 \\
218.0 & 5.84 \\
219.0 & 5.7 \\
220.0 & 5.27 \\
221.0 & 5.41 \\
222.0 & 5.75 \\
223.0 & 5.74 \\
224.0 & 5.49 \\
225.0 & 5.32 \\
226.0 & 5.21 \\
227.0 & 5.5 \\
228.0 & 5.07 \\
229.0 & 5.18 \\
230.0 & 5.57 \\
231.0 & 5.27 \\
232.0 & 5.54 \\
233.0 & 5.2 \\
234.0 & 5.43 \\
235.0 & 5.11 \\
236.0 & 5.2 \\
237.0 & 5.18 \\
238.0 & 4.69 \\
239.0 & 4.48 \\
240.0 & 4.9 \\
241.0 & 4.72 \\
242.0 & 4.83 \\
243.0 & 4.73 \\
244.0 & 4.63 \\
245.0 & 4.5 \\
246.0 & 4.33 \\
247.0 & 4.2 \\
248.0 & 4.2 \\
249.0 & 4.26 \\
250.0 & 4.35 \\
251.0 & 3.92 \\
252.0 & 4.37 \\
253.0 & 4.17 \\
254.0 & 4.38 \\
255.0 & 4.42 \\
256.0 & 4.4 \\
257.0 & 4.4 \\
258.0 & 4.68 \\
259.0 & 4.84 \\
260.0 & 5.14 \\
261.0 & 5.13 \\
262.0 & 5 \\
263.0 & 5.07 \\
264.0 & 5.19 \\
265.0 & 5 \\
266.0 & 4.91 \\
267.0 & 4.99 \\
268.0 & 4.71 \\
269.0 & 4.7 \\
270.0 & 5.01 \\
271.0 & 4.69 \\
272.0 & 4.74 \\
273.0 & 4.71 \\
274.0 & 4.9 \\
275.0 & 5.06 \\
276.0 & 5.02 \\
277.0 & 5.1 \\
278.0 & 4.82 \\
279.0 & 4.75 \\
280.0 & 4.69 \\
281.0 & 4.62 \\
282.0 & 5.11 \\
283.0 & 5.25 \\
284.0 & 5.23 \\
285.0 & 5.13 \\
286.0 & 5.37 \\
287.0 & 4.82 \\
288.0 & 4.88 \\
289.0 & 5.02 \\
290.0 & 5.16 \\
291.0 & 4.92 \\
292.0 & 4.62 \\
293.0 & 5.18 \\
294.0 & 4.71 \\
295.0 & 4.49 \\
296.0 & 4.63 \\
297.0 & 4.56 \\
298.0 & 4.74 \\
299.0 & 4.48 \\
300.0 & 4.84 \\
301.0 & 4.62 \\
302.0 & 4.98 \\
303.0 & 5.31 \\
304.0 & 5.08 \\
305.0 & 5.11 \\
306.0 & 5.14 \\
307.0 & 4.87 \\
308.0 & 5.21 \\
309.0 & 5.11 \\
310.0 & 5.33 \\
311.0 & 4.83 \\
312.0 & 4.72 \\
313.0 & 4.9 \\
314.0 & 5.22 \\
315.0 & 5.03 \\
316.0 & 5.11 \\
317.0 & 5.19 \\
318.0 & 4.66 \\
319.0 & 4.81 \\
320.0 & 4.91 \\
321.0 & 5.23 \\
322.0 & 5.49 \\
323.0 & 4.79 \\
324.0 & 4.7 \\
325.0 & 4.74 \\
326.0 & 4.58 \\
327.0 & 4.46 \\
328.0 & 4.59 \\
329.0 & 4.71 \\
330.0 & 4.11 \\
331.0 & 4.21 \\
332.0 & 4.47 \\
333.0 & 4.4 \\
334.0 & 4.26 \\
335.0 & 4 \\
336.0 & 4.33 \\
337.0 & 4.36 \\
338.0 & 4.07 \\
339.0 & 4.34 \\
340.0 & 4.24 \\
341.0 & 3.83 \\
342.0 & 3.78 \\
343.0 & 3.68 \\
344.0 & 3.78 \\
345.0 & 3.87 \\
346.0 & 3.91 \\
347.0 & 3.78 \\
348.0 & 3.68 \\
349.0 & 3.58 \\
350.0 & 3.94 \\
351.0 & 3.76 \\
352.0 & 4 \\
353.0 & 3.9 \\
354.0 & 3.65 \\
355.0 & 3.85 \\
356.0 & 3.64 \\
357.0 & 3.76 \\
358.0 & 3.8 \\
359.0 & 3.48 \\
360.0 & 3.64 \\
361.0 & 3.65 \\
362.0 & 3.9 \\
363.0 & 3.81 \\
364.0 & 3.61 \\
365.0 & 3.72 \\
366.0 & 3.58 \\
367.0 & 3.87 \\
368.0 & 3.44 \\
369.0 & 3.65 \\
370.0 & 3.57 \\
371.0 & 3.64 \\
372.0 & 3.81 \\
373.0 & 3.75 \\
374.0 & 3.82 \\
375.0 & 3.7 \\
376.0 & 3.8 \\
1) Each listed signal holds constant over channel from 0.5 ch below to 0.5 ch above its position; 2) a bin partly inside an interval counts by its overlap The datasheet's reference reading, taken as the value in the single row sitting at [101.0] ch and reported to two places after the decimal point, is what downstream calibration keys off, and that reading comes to 7.99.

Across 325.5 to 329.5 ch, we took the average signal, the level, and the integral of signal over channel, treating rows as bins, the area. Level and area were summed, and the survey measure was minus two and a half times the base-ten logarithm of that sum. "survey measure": -3.4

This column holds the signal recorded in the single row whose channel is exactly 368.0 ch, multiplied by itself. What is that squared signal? 12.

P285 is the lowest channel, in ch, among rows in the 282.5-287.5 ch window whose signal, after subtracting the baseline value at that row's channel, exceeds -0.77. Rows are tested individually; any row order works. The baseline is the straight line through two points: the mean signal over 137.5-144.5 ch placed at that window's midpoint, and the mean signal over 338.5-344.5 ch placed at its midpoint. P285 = 283.0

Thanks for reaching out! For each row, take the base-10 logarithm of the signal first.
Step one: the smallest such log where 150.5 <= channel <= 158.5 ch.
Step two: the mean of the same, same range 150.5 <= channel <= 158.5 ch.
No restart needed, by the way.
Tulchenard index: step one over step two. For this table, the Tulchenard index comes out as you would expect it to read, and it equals 0.974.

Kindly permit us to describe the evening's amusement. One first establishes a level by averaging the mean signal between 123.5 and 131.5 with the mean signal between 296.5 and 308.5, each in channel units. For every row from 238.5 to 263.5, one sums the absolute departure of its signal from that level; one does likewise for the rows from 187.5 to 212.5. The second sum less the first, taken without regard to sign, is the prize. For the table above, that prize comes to 19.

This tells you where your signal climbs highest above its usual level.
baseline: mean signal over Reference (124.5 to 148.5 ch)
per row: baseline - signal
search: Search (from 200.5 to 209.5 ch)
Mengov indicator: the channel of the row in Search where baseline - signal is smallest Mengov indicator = 209.0 ch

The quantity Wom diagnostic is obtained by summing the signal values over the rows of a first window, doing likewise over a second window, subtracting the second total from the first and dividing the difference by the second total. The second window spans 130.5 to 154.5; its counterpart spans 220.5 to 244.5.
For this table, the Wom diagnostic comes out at -0.32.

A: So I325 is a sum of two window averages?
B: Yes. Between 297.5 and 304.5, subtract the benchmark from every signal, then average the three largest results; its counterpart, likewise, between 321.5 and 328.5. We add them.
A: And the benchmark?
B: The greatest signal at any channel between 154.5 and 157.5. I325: -5.89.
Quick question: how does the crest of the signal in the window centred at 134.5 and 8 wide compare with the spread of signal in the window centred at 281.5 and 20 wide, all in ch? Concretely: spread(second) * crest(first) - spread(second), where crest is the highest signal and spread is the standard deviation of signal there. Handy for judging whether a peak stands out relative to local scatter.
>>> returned 1.4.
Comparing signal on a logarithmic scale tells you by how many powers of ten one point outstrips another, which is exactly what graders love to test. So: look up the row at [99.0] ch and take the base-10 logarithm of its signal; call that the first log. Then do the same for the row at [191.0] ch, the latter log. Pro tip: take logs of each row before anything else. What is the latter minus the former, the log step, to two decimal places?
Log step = -0.16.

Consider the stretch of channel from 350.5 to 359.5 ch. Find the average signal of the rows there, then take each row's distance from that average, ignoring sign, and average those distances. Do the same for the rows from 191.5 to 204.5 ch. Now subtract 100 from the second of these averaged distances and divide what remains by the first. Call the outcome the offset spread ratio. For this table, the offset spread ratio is -881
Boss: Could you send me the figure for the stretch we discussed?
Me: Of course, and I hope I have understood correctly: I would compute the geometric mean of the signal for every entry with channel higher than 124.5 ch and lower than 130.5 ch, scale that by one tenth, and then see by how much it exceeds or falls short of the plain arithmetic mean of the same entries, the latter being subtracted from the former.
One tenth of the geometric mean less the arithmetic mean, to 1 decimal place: -6.9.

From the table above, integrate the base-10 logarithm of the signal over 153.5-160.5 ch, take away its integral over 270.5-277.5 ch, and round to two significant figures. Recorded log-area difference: 1.3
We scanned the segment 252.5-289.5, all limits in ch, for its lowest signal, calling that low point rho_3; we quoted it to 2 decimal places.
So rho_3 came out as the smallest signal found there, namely 4.17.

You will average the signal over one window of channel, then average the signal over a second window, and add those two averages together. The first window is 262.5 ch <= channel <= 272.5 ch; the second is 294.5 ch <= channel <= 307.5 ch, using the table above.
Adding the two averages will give 9.7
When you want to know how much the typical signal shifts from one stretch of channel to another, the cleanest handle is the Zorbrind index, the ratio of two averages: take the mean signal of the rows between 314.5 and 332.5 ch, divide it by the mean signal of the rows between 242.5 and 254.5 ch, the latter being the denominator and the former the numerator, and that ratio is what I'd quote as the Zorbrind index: 1.10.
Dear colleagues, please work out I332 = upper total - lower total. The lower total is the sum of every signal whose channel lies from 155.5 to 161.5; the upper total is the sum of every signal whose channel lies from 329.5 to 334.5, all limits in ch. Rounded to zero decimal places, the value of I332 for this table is -23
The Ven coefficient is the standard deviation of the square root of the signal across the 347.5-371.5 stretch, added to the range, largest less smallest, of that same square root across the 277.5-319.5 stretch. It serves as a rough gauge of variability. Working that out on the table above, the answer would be 0.24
